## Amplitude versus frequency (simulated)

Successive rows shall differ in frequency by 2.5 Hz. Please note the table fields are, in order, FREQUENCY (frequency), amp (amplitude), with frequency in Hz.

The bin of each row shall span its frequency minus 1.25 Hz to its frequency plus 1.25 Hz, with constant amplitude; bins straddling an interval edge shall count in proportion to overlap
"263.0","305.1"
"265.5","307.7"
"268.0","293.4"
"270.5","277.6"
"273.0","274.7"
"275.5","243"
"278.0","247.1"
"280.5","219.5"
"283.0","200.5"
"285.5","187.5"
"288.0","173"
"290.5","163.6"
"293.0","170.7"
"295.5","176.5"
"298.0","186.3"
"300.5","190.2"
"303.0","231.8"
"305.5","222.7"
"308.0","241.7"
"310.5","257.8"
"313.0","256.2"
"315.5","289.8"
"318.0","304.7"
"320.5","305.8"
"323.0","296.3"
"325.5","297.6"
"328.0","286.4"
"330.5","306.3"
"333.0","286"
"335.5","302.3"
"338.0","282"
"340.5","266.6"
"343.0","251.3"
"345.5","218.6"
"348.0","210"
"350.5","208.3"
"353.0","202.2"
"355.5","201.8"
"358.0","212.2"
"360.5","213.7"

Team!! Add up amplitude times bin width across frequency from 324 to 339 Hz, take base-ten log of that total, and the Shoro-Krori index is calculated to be 3.64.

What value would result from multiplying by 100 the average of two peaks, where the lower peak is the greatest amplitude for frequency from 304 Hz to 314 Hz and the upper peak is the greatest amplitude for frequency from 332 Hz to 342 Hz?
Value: 28005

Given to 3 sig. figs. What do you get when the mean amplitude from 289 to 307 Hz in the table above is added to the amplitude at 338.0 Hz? 474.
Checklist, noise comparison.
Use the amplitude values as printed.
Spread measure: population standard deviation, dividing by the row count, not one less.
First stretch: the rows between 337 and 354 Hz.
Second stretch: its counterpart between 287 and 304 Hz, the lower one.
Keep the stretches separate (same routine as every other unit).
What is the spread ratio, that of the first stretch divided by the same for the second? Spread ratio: 1.4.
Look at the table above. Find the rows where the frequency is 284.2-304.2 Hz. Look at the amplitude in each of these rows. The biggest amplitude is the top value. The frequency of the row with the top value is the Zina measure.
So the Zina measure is 303.0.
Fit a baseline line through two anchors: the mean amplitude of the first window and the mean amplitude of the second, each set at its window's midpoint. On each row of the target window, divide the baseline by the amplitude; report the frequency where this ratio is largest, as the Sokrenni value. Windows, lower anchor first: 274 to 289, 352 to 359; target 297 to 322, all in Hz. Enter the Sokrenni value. 298.0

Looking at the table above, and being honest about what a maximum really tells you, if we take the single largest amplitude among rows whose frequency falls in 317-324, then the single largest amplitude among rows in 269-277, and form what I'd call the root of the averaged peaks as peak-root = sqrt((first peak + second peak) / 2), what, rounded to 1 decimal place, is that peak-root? 17.1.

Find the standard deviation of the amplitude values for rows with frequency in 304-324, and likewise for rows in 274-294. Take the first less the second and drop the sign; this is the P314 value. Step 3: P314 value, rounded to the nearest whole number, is 1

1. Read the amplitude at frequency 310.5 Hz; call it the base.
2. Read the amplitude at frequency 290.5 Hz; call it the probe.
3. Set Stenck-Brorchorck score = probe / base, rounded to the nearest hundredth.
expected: 0.63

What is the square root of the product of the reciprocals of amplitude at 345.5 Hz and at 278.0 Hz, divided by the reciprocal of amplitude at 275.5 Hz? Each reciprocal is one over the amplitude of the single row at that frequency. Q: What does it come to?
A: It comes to 1.05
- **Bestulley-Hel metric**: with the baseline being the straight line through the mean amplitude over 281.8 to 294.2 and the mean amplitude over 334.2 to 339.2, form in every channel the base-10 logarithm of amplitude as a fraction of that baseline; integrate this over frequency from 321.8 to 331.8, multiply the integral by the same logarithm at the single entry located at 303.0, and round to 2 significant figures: 0.015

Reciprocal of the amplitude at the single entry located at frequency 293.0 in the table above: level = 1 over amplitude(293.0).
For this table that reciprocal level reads 0.0059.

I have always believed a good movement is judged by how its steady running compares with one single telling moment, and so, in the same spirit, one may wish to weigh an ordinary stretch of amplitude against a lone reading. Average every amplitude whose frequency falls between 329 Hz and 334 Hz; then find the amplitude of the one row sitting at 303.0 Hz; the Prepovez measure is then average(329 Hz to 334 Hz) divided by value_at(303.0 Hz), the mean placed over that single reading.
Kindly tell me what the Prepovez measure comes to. 1.3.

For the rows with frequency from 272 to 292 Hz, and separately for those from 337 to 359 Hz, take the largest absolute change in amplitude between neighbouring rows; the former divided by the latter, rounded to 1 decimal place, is 1.0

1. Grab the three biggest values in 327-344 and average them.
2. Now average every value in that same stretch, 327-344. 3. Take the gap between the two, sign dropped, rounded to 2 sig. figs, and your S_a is 15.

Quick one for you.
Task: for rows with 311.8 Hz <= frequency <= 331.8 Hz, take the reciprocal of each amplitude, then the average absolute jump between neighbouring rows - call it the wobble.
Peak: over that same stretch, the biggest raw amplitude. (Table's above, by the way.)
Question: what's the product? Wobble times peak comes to 0.049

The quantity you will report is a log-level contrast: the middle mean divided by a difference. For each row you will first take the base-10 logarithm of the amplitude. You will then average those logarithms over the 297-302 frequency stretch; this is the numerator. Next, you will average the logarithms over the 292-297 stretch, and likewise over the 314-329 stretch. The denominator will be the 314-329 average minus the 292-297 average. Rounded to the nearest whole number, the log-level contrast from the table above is 10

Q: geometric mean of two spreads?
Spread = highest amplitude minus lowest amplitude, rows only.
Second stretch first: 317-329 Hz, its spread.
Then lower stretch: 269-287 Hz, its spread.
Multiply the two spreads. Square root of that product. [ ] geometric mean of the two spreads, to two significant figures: 42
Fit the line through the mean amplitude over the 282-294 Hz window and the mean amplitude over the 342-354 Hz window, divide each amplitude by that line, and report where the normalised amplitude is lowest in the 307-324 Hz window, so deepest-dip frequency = 308.0 Hz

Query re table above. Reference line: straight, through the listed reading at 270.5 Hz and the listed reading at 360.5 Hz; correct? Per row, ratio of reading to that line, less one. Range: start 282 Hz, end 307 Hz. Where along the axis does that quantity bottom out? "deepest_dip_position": 290.5 Hz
